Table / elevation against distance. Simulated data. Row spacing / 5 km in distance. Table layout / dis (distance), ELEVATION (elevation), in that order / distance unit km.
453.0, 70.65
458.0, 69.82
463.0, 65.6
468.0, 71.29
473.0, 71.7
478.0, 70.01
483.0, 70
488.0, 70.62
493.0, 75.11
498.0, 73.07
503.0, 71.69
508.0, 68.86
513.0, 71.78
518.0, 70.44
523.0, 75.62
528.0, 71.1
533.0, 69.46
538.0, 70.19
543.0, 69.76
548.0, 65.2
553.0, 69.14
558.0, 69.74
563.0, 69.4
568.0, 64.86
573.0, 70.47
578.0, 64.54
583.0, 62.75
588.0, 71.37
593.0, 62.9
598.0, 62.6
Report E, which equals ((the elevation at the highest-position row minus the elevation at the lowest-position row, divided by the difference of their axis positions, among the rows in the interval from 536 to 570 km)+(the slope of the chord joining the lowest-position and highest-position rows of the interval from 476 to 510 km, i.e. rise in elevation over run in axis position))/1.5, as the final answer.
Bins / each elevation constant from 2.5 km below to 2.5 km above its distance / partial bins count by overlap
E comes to -0.14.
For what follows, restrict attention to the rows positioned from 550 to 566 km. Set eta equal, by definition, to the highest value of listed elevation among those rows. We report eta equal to 69.74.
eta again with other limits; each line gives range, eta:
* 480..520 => 75.11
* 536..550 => 70.19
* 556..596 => 71.37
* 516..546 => 75.62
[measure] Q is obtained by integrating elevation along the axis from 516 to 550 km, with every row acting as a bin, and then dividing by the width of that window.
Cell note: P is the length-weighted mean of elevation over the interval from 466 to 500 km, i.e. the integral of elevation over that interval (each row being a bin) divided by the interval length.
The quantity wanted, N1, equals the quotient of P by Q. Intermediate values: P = 71.7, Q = 70.3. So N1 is 1.02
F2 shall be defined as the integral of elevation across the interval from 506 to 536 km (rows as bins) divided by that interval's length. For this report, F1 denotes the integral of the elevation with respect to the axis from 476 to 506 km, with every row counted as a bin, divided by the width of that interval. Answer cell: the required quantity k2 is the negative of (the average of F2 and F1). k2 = -71.5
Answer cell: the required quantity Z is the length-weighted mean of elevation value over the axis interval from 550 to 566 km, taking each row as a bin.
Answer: 69.2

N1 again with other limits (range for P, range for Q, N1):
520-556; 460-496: 0.99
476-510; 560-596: 1.07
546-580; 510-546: 0.95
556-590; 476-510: 0.95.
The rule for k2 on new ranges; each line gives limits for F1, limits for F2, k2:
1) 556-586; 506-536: -69.1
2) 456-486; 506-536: -70.5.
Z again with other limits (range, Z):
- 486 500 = 73.0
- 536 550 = 68.4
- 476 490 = 70.2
